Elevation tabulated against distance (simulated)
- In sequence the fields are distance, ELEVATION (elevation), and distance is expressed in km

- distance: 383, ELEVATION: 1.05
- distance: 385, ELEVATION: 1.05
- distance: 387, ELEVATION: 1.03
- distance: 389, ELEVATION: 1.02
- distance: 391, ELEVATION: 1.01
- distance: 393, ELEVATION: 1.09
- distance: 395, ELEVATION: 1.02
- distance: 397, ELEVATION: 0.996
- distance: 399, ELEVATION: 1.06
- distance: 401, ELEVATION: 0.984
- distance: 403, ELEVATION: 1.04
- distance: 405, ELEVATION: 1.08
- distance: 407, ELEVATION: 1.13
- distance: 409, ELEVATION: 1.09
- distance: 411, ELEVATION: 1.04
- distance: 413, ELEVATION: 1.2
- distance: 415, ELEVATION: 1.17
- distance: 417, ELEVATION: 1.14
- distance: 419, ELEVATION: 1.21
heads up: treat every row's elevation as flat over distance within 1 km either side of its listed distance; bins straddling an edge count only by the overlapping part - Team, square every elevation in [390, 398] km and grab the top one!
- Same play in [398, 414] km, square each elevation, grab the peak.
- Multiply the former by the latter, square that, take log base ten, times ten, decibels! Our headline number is 4.7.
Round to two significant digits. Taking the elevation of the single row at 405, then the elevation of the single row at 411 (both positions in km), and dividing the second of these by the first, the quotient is 0.96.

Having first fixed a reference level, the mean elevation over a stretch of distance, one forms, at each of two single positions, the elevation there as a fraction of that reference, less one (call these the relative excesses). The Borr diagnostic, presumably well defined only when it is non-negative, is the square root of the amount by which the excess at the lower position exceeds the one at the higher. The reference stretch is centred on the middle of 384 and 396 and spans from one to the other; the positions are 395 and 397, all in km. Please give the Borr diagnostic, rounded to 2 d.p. 0.15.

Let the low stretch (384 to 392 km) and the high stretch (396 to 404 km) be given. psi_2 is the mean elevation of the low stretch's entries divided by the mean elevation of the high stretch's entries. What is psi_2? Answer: 1.01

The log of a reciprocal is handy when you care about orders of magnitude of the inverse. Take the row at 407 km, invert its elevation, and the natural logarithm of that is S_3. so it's -0.12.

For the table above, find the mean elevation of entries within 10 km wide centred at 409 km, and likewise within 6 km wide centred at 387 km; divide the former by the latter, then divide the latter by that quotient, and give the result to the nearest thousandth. 0.964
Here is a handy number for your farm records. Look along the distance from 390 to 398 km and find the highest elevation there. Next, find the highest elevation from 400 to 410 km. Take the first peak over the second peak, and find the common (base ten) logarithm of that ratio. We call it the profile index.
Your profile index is -0.016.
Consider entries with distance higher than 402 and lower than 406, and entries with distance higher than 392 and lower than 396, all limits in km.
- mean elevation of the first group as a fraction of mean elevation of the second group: 1.00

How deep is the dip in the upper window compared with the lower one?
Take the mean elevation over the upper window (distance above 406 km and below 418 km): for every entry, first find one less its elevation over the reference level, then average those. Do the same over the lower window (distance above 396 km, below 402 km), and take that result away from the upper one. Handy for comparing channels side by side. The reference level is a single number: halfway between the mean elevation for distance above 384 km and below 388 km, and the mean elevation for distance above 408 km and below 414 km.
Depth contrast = -0.11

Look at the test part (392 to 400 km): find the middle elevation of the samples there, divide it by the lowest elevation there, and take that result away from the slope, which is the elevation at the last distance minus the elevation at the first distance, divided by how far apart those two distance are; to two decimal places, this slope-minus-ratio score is -1.05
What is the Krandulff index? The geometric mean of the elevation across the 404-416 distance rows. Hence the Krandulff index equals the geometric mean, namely 1.12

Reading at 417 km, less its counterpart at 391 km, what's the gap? 0.13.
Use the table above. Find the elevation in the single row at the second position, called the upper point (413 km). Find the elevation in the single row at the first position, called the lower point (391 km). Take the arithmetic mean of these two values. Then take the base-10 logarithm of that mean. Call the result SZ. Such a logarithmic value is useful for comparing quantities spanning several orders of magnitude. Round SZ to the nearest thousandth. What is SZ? 0.043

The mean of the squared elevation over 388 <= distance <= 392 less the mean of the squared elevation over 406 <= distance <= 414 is -0.22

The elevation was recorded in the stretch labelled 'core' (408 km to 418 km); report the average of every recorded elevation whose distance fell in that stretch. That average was 1.13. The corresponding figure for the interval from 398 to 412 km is 1.06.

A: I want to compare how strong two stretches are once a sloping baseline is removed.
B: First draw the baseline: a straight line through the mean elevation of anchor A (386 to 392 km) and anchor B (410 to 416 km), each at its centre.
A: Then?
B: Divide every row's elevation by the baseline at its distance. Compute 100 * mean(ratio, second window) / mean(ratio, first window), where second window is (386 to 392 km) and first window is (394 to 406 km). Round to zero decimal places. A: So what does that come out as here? 104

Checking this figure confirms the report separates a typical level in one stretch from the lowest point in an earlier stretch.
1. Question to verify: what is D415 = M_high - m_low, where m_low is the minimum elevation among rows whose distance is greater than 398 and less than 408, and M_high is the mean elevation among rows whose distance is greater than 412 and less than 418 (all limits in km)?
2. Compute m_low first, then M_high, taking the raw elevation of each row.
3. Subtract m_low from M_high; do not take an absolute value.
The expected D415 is 0.186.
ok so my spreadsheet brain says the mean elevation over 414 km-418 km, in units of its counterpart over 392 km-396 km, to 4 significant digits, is 1.095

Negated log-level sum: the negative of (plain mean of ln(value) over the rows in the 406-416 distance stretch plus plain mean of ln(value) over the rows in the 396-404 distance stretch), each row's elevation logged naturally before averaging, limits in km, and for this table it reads -0.14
